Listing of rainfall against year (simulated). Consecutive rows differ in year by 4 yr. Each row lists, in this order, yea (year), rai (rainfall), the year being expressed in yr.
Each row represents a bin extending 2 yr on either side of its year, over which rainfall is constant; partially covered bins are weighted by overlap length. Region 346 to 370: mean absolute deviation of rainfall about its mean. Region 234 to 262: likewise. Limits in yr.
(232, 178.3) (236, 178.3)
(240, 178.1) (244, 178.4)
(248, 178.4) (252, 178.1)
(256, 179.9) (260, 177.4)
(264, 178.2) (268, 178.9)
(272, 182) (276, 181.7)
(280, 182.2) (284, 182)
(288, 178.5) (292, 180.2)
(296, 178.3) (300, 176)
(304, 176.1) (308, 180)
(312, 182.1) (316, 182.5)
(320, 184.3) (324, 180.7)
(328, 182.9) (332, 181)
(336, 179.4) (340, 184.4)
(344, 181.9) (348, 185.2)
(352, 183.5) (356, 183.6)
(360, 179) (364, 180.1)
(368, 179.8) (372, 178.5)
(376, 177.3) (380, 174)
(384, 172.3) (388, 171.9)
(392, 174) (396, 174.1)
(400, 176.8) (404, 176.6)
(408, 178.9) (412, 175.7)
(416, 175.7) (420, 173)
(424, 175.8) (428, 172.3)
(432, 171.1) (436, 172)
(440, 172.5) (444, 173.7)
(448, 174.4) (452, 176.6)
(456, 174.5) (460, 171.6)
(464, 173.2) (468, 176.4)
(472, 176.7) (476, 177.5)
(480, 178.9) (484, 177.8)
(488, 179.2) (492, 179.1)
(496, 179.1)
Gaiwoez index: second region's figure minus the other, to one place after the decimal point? -1.8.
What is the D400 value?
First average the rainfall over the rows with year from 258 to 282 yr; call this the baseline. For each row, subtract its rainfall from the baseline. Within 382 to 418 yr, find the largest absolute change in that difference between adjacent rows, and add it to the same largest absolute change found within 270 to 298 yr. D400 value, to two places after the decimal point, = 6.70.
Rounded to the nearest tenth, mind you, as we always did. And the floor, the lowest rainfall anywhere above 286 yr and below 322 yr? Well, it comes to 176.0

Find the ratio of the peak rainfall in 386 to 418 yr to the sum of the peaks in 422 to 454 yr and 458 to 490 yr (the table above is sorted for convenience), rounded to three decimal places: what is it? 0.503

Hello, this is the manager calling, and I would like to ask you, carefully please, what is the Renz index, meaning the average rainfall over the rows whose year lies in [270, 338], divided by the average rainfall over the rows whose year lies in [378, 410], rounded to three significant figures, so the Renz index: 1.03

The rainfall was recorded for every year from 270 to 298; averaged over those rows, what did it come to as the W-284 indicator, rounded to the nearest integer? 181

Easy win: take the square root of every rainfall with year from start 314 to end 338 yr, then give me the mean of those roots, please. 13.5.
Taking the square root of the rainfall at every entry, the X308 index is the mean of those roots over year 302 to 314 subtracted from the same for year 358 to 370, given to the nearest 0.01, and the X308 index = 0.01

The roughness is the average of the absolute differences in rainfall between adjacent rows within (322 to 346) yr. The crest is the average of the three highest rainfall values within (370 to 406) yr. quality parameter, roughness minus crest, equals -175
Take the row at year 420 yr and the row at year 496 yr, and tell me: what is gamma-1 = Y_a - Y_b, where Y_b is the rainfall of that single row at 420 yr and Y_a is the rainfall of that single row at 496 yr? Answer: 6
